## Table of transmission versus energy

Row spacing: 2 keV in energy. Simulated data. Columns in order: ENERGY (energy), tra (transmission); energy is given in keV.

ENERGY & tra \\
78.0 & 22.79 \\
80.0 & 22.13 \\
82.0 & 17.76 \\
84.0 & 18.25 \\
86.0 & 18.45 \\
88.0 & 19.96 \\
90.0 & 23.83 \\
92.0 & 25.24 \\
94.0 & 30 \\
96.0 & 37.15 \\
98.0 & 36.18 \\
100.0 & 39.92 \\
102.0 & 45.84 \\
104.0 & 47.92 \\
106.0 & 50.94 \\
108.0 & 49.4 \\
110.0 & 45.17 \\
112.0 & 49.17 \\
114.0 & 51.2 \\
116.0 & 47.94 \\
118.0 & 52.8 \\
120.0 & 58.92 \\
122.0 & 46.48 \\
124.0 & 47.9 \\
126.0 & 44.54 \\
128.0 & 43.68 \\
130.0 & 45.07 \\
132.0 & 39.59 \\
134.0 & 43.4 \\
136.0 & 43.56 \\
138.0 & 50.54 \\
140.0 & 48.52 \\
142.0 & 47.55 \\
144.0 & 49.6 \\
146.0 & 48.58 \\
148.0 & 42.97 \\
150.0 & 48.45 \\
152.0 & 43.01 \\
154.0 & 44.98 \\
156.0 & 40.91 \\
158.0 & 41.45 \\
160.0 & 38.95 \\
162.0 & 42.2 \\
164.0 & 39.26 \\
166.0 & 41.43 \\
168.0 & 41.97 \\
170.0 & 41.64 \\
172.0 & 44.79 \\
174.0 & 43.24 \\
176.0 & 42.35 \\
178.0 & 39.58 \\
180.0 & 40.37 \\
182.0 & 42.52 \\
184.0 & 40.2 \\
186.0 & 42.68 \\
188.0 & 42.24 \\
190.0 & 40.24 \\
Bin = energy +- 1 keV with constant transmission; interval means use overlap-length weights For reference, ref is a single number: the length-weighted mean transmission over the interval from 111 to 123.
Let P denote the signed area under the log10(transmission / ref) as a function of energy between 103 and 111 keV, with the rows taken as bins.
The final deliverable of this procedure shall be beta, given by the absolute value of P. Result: 0.19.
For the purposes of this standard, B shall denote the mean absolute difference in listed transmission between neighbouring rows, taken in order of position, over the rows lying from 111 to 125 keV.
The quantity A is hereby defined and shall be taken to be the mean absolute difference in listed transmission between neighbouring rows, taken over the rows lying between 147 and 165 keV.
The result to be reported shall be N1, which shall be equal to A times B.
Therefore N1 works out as 16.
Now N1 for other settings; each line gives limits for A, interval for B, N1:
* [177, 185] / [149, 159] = 5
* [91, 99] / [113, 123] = 29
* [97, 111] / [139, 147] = 5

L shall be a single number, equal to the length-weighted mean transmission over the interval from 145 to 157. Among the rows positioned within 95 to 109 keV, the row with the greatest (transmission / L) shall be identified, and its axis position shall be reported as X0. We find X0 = 106.0 keV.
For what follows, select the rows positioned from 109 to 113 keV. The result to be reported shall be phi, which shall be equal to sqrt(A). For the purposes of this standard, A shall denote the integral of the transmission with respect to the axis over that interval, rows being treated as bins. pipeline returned 13.7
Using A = 189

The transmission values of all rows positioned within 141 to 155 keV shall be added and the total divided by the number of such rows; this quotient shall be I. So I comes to 46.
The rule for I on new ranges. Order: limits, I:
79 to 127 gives 39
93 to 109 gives 42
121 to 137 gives 44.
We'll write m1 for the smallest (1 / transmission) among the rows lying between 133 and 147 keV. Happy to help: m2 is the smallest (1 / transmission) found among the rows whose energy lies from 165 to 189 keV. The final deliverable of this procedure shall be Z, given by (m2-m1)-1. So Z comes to -1.00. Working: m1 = 0.020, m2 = 0.0223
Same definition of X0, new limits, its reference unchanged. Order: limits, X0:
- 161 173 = 172.0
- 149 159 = 150.0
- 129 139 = 138.0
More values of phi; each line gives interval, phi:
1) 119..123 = 14.5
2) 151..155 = 13.3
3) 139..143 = 13.9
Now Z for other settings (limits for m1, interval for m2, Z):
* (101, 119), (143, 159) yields -1.00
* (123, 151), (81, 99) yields -0.99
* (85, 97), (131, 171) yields -1.01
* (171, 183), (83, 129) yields -1.01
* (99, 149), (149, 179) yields -1.00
